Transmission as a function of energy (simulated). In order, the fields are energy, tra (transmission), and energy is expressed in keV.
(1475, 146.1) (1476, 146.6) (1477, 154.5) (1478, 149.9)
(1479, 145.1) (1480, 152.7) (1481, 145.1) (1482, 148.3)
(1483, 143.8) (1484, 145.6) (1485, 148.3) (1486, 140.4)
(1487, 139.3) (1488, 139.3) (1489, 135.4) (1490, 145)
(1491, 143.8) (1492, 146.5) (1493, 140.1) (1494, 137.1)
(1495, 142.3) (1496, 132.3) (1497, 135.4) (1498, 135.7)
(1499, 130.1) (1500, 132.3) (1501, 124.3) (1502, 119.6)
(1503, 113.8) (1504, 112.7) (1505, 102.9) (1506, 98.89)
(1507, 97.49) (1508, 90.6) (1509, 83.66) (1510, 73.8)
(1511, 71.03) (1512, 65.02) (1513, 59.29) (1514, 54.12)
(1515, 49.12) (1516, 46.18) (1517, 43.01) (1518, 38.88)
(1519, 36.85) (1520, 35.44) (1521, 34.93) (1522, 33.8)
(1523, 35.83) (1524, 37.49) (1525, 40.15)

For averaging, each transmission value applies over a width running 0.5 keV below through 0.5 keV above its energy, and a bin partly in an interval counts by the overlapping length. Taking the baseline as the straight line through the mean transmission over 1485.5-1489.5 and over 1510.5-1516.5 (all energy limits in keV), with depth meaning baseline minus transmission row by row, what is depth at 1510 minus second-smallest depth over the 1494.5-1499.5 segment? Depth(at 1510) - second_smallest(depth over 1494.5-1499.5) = 22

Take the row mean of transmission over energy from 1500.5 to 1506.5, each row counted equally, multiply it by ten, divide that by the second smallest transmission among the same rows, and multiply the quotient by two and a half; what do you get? 27.2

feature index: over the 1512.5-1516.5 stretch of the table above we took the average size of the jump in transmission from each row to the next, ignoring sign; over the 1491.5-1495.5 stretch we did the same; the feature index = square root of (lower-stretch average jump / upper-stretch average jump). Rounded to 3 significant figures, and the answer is 1.06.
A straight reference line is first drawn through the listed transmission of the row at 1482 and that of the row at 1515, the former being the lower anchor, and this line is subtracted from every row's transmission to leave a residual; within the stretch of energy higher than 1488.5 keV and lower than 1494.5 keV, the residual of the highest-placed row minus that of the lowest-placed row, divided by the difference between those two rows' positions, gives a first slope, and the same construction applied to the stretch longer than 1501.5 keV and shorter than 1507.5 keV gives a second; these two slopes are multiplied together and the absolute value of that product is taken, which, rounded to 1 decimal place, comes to 4.7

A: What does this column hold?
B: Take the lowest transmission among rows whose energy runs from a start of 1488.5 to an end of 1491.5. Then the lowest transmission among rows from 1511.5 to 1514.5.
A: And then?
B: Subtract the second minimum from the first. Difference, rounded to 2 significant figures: 81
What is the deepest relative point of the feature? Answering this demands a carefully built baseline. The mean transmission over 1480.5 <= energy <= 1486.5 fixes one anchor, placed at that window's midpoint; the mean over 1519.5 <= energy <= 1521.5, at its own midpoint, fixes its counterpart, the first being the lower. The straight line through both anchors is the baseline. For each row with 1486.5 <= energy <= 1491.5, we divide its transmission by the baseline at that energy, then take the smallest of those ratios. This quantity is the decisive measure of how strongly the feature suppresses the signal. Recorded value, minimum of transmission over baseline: 1.03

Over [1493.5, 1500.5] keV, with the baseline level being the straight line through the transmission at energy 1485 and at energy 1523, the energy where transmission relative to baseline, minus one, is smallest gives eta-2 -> 1494 keV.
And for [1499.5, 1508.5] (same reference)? 1508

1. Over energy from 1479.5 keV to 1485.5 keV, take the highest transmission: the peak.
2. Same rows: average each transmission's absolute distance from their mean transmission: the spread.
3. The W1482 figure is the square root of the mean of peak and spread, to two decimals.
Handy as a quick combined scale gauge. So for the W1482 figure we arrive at 8.81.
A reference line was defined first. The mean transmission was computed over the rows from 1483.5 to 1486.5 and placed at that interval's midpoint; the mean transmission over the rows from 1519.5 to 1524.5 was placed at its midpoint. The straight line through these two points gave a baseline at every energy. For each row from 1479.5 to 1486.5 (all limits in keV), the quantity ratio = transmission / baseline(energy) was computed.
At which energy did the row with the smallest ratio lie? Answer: 1481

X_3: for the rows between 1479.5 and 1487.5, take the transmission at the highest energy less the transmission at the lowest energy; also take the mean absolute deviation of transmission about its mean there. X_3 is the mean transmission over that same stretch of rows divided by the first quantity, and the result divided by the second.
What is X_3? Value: -3.3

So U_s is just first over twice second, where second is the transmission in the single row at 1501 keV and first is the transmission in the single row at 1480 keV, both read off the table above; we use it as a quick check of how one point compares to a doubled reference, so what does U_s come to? 0.61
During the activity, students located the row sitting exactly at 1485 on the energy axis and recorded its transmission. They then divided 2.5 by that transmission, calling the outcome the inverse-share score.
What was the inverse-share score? 0.0169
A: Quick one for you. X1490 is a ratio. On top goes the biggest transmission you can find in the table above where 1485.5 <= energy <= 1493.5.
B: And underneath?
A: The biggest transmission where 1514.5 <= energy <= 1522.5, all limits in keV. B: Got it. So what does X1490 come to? 3.0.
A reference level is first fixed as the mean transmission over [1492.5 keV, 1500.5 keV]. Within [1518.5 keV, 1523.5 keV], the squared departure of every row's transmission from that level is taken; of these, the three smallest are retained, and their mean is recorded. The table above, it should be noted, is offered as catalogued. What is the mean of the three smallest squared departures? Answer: 9925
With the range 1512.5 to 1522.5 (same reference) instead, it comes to 6657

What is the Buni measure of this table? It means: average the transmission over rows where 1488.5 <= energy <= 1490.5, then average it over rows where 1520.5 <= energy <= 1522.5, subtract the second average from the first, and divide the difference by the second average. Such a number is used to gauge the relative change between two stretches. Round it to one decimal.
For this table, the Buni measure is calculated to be 3.1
